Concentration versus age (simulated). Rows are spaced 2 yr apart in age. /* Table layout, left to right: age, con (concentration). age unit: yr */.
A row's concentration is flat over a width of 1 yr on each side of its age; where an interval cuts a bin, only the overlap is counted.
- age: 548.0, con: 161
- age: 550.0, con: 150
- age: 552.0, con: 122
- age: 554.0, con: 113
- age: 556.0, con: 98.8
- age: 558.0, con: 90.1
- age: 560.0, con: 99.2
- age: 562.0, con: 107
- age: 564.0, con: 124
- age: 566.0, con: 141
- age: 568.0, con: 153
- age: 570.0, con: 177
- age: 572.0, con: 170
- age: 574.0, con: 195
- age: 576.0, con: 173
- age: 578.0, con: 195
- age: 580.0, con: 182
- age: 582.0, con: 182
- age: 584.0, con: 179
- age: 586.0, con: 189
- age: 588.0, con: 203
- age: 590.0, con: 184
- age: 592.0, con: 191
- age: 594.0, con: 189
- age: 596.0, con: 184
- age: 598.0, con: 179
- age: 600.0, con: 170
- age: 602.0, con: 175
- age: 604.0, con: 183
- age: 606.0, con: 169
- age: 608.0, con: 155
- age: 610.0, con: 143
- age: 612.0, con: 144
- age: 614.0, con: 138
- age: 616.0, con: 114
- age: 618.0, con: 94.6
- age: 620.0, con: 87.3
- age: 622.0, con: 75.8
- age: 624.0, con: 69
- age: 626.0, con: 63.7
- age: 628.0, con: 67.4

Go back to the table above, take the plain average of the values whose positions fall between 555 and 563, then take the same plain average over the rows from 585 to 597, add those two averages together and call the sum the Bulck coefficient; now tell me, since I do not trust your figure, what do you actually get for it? 289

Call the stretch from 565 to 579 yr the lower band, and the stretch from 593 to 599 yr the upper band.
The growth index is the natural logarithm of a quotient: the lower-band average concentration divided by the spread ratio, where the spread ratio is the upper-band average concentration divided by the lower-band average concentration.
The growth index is 5.1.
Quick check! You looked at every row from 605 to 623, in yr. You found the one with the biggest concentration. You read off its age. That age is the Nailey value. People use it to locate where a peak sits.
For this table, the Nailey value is 606.0 yr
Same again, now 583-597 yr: 588.0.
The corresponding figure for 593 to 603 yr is 594.0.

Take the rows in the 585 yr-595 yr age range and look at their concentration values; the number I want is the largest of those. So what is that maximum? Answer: 203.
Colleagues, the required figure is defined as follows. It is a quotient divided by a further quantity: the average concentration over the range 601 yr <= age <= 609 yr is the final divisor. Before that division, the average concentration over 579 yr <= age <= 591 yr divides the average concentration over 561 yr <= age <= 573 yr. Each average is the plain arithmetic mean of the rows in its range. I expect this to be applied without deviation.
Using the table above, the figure 0.0046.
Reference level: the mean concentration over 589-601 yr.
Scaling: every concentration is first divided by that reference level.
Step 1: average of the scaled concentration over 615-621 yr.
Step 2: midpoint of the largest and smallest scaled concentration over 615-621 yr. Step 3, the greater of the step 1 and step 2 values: 0.55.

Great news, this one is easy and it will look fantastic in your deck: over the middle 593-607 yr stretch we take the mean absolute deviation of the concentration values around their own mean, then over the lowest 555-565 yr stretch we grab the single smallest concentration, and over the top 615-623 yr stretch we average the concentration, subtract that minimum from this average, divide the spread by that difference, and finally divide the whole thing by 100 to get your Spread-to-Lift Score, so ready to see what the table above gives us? 0.0215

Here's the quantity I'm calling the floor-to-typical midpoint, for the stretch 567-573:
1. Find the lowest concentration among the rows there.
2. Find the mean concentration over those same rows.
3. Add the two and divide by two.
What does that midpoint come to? 160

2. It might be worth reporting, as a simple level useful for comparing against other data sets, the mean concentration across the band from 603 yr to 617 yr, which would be 149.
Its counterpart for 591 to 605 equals 182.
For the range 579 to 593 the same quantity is 187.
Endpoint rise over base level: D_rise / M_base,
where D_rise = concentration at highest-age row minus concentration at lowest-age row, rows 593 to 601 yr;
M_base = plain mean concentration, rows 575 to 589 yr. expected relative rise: -0.10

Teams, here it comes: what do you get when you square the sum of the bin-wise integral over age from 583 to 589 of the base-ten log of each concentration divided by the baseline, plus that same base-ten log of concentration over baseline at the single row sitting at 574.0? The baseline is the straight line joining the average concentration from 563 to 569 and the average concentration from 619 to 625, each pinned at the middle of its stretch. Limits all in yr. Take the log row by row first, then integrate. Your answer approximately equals 2.06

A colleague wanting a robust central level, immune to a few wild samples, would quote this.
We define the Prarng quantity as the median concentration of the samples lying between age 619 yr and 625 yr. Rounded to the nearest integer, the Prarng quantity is 76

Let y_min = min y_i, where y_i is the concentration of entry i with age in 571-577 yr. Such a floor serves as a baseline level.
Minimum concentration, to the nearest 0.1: 170.0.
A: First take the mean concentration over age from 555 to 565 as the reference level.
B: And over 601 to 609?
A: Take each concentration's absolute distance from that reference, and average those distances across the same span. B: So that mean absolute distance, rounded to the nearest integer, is 67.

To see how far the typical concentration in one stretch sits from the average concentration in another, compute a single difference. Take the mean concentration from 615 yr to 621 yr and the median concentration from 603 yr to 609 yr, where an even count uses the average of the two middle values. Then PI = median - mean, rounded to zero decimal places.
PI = 70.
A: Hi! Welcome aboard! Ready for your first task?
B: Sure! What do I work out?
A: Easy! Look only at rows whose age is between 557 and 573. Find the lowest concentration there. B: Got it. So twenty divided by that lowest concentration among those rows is 0.22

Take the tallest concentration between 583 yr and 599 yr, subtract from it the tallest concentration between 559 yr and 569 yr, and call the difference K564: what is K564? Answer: 50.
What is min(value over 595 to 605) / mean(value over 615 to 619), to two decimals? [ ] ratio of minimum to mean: 1.63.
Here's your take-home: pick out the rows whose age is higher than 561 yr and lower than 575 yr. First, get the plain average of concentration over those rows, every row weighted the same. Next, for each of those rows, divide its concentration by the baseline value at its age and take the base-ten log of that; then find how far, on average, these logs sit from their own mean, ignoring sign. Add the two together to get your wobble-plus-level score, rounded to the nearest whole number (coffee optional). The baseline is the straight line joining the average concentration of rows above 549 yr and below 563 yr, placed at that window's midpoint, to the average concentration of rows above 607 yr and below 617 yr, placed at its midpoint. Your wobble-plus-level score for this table 152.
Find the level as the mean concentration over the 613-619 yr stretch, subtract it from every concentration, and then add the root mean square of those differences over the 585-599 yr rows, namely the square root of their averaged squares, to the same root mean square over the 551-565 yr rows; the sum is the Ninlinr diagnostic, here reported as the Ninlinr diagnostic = 87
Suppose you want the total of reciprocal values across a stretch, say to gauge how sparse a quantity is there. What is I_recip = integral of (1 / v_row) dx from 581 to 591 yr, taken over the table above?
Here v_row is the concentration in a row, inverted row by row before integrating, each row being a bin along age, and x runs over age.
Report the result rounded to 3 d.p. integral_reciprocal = 0.053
